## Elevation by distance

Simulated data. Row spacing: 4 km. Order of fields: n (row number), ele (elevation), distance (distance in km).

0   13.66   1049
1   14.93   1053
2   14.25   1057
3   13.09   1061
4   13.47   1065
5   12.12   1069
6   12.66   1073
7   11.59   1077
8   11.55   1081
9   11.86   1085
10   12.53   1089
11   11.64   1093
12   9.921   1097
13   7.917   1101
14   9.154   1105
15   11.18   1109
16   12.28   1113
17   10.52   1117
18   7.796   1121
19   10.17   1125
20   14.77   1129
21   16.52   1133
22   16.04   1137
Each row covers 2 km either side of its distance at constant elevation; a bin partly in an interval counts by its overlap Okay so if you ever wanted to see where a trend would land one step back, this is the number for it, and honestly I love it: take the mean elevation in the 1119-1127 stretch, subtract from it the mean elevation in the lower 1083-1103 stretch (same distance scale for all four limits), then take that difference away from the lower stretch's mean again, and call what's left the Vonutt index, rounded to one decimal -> 12.6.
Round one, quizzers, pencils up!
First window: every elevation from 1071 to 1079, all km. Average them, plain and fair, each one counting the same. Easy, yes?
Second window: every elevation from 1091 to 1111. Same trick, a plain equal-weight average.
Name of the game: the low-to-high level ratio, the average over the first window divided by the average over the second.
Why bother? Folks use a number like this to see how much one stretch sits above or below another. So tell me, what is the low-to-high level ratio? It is 1.22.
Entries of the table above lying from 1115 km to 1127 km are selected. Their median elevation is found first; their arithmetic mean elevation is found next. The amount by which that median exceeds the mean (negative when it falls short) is 0.7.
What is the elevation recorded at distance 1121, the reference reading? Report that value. 7.796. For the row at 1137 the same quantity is 16.04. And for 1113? 12.28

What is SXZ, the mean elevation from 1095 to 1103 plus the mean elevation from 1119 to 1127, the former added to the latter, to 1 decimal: 17.9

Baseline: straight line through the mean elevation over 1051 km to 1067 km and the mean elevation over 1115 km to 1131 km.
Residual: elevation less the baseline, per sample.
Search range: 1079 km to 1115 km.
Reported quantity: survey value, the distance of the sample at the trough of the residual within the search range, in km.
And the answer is 1101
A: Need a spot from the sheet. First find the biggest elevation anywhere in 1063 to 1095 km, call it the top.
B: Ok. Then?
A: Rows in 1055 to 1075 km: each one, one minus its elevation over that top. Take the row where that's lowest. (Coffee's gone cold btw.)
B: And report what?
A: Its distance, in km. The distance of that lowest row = 1057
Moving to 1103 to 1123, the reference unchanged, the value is 1113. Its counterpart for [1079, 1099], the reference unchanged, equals 1089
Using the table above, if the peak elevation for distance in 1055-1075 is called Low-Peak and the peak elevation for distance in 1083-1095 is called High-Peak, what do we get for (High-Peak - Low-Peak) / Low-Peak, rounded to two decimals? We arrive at -0.12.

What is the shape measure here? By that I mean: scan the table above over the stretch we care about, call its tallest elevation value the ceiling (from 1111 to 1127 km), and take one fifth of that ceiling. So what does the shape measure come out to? 2.46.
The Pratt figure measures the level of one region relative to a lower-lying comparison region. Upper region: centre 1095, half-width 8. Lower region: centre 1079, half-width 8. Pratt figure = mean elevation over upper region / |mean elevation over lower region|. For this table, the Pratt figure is 0.881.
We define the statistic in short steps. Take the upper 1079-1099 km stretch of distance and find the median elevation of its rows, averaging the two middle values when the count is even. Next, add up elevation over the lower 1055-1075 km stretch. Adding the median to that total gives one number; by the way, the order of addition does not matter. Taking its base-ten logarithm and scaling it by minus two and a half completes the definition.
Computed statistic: -4.72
